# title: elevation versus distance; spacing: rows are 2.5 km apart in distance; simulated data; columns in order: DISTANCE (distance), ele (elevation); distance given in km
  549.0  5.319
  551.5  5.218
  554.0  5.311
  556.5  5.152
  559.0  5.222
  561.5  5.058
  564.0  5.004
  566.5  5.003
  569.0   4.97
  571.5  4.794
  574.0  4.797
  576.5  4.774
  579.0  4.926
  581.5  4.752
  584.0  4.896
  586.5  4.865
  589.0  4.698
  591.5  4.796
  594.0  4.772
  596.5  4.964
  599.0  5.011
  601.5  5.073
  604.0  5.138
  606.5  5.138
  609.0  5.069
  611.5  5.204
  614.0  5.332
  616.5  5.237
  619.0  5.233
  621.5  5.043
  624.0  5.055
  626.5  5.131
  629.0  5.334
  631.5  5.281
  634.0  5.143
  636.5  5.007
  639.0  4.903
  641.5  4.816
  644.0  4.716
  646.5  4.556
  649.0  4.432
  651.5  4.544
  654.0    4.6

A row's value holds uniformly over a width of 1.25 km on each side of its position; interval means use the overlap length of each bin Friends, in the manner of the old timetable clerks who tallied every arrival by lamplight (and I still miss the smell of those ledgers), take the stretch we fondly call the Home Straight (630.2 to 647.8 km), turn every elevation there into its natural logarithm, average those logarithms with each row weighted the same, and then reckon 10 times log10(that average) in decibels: 2.02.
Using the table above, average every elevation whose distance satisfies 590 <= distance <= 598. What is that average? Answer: 4.84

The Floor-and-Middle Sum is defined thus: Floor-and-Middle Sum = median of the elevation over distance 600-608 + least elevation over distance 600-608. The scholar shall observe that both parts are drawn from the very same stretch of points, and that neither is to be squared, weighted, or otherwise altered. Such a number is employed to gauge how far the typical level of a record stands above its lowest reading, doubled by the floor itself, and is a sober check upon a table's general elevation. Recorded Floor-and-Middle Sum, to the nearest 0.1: 10.2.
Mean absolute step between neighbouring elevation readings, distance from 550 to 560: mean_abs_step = 0.107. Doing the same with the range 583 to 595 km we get 0.080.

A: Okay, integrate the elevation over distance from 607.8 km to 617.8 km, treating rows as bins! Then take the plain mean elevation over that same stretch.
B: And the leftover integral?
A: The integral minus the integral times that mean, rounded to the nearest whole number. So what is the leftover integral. -219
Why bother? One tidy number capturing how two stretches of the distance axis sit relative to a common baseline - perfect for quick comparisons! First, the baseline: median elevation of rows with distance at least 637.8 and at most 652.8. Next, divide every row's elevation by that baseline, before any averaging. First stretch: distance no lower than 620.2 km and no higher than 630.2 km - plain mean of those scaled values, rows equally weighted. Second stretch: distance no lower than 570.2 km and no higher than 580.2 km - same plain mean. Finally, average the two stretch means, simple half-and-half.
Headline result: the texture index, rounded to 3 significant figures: 1.07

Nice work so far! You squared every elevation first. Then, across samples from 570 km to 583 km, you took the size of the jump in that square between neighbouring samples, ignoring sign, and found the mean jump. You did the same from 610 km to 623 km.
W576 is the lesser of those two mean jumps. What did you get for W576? 0.9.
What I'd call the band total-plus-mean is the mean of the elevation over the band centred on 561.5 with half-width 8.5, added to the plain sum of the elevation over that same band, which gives 40.8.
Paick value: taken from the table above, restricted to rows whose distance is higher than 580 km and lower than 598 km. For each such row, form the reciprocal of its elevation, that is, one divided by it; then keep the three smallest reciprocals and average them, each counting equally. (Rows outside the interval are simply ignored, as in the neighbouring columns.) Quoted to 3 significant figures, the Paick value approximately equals 0.204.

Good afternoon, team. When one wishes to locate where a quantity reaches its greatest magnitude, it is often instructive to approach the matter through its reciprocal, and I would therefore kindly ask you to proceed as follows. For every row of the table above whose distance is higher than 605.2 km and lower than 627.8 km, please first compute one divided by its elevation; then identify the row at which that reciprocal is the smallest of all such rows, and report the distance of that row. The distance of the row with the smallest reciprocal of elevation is 614.0 km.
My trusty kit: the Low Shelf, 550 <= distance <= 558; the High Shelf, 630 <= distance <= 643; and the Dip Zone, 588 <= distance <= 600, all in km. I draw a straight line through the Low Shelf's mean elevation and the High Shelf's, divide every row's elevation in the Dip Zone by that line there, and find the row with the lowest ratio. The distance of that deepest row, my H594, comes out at 589.0 km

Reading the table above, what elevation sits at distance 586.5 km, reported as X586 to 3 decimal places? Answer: 4.865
